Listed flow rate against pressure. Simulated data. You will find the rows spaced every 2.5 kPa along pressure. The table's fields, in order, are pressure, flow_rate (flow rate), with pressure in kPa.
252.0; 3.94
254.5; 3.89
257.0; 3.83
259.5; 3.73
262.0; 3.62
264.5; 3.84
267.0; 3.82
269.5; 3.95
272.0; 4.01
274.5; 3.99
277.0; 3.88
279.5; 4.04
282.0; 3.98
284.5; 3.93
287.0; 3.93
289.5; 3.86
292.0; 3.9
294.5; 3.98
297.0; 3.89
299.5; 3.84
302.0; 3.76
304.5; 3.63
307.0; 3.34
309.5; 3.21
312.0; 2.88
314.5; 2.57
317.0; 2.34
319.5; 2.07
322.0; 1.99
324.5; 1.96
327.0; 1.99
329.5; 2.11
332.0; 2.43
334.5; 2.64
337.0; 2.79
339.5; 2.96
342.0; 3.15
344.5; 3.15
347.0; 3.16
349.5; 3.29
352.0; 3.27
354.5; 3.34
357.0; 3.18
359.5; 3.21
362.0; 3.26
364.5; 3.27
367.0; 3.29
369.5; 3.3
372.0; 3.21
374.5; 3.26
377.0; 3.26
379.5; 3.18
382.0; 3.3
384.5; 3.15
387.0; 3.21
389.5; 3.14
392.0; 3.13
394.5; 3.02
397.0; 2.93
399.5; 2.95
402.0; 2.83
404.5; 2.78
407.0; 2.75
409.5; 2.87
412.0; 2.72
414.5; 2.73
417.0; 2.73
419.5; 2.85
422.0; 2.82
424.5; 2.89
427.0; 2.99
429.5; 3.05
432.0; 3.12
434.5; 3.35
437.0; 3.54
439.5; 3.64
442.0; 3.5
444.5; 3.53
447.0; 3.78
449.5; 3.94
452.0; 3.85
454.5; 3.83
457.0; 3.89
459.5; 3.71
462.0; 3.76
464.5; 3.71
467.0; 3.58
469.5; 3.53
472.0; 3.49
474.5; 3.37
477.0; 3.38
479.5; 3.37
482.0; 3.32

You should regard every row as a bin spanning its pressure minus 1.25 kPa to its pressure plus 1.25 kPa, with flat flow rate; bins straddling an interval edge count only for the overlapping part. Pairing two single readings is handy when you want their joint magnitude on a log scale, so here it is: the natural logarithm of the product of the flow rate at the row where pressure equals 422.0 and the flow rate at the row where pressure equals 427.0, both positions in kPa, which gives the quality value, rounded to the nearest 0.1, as 2.1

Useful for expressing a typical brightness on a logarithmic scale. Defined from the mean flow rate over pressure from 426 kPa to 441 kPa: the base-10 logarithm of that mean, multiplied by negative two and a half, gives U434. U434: -1.29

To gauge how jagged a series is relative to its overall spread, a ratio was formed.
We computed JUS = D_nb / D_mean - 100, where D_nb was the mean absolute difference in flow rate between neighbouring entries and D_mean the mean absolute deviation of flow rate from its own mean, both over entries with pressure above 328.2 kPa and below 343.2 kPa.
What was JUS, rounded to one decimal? -99.3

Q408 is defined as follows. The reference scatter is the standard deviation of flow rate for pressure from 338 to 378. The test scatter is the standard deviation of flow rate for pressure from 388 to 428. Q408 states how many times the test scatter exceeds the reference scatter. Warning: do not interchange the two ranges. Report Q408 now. 1.49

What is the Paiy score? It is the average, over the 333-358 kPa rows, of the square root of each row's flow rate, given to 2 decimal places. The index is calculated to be 1.76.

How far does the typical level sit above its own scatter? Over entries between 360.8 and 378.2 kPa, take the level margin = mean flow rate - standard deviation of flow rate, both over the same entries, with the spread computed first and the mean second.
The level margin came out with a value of 3.24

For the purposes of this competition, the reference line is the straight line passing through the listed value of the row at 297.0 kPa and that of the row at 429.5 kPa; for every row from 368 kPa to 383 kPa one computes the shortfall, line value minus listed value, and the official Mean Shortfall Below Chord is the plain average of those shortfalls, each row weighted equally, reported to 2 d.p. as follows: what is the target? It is 0.14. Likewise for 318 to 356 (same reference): 0.95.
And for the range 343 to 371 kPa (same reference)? 0.26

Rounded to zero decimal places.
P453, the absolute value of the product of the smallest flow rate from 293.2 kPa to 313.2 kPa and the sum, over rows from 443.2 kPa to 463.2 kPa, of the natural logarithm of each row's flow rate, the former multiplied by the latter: 31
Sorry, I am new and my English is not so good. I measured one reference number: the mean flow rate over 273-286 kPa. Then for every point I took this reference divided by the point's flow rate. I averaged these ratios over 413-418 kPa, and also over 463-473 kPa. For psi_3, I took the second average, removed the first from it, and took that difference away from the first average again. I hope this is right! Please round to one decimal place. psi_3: 1.8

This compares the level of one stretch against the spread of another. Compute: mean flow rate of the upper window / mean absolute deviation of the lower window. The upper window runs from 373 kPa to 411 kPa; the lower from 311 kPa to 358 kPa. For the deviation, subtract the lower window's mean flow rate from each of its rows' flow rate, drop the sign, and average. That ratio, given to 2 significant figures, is 6.9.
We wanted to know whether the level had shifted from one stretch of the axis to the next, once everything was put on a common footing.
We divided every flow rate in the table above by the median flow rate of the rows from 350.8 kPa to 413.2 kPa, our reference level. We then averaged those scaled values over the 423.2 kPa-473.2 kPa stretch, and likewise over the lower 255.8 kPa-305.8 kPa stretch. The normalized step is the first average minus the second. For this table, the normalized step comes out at -0.106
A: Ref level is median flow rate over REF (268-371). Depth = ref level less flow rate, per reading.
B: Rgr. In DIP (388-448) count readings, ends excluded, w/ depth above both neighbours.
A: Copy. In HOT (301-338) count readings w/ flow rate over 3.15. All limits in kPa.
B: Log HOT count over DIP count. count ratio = 0.8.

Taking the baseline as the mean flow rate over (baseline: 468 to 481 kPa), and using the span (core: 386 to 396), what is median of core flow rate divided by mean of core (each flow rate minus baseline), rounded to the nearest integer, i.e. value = -10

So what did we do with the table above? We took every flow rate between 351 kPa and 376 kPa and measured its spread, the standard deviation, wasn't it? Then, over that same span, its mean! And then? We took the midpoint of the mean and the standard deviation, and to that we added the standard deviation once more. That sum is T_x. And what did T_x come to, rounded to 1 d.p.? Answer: 1.7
